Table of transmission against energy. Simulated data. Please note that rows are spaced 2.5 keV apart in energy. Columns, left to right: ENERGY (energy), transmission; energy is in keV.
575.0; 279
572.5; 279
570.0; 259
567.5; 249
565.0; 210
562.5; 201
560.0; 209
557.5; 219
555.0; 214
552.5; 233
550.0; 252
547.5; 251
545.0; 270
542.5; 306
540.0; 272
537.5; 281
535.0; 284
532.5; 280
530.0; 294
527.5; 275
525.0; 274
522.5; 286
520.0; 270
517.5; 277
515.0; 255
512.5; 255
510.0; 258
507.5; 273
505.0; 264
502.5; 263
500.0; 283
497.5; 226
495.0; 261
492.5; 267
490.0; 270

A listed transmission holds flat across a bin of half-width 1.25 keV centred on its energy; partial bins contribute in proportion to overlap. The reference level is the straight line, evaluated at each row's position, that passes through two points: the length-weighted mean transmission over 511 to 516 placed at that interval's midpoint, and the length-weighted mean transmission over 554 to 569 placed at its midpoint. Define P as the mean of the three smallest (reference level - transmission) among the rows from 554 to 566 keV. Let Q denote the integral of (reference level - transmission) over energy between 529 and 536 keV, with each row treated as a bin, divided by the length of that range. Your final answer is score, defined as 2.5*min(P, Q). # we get -114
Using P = 5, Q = -45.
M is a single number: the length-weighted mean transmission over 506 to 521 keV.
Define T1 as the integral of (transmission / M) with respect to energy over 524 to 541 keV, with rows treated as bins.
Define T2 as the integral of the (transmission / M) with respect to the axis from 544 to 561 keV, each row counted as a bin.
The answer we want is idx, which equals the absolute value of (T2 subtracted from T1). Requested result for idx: 2.9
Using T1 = 18.0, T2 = 15.1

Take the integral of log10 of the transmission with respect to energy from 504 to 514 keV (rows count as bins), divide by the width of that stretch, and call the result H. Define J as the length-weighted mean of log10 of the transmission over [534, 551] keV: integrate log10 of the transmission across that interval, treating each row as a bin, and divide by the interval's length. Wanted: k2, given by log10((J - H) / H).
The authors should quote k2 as -2.13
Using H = 2.42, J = 2.44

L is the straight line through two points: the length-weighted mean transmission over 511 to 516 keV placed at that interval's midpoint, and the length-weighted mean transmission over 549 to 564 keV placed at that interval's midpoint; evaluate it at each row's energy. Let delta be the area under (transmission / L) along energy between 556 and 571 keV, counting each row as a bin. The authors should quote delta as 15.6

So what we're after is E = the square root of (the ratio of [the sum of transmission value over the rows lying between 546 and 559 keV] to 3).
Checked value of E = 20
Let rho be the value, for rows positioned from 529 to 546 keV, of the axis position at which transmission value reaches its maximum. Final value 542.5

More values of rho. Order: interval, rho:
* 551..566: 552.5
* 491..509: 500.0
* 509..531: 530.0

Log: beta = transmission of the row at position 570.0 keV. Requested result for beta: 259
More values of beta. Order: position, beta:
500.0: 283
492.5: 267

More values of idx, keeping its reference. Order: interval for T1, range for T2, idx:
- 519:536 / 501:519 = 0.1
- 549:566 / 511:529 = 4.3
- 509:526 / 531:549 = 1.7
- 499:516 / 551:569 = 2.0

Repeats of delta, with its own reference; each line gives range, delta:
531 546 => 18.0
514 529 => 16.5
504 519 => 15.4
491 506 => 14.6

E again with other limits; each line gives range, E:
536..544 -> 17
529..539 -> 19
